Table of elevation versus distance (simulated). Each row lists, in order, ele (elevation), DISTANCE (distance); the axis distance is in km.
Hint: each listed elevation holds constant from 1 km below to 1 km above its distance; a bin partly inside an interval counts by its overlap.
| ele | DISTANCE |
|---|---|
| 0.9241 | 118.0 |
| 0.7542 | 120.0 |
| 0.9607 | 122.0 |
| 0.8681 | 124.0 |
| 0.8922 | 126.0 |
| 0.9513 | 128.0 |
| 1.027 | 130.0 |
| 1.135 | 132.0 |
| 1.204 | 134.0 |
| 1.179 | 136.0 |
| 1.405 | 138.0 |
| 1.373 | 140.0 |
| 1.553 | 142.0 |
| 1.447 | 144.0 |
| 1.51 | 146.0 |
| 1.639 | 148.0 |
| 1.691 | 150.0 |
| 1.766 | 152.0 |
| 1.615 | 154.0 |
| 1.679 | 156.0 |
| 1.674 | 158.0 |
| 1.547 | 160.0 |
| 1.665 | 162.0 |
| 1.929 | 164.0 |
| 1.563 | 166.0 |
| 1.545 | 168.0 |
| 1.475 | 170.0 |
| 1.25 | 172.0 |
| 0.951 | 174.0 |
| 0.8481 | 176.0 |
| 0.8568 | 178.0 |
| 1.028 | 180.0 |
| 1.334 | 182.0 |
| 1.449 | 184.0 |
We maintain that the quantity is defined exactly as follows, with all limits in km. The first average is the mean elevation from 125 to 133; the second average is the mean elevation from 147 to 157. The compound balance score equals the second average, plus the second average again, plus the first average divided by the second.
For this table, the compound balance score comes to 3.95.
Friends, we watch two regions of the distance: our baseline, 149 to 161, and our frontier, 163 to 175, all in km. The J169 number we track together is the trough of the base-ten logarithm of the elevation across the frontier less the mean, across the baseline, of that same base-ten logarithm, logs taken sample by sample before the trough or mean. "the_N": -0.24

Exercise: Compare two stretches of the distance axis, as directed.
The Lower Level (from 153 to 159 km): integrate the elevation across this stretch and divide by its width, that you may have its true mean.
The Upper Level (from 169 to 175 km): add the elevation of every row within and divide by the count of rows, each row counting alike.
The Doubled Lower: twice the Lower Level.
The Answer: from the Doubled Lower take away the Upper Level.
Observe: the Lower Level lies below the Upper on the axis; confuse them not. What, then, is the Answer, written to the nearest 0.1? 2.1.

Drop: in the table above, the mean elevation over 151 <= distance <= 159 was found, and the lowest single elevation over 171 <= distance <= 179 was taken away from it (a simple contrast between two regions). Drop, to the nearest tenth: 0.8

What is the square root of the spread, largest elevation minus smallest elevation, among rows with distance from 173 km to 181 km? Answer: 0.424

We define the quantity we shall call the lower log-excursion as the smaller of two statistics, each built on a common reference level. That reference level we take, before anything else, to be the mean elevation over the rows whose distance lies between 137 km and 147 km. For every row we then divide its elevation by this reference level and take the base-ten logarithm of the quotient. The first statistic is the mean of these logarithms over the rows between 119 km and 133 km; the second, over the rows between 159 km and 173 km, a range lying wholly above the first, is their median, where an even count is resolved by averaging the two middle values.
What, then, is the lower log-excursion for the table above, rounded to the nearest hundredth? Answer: -0.19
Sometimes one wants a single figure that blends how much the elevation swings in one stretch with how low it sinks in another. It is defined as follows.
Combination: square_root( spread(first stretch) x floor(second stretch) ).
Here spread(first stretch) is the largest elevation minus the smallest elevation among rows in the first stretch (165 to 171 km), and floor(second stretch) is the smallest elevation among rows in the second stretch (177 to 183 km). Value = 0.27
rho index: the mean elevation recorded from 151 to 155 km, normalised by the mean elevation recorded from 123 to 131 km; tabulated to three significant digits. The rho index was 1.81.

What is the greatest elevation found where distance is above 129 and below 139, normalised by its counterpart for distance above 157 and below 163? 0.84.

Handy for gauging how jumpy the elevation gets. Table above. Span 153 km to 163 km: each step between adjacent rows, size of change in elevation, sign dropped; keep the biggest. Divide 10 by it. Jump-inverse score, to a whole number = 79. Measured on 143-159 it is 66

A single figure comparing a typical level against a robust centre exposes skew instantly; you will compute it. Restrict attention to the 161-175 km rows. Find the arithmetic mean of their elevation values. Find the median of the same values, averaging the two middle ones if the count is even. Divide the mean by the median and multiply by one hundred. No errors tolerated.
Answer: 96.0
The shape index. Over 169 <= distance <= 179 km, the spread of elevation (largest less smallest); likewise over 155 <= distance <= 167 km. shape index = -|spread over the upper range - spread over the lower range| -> -0.24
